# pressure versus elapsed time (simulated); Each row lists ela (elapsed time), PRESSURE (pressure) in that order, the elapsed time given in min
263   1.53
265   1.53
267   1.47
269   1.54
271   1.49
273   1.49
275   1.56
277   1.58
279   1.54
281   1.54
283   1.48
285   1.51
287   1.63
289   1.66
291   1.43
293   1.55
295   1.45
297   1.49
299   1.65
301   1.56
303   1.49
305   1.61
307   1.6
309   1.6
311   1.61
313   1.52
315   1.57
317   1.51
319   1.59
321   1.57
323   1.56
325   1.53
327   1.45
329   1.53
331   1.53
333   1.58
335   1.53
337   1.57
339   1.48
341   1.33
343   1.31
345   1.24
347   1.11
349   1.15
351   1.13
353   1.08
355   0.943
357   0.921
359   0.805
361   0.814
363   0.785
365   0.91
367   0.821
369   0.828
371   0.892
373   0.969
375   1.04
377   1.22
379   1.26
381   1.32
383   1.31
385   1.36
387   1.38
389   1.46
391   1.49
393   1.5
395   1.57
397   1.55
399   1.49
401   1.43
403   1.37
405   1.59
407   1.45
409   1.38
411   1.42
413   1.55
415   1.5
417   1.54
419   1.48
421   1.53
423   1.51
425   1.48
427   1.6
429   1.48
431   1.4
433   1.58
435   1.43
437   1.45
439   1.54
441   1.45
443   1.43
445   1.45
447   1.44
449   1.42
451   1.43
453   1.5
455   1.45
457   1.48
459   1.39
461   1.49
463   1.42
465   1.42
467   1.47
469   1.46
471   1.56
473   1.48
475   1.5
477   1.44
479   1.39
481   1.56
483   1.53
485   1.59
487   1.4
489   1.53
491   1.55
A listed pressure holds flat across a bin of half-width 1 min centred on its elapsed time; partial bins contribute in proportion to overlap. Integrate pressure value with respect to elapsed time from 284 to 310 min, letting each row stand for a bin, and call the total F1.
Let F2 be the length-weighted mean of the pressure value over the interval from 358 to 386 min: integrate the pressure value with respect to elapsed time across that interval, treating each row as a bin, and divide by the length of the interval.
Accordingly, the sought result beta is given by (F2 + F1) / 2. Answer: 21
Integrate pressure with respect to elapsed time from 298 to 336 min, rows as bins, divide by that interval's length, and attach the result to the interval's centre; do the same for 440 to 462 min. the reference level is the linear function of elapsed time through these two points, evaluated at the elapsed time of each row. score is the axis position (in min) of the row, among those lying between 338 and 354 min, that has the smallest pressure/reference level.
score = 353 min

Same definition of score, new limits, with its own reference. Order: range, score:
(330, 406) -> 363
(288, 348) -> 347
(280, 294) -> 291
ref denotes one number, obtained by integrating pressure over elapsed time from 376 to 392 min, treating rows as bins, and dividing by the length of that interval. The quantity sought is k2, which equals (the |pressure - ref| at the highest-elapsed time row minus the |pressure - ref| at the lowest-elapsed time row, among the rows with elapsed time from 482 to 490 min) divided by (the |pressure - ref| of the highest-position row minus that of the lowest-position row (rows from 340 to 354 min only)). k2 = 0.0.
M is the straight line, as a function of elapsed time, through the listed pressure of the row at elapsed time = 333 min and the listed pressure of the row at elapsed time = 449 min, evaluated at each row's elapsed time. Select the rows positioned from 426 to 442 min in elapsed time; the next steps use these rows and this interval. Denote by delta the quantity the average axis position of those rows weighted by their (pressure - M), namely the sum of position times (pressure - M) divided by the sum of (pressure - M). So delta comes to 432.7 min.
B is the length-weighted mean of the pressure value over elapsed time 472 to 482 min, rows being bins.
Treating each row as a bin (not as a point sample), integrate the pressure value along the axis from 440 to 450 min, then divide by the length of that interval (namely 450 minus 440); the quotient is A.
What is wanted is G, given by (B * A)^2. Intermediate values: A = 1.44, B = 1.47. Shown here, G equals 4.5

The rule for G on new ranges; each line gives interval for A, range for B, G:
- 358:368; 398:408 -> 1.5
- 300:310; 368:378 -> 2.4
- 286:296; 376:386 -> 4.0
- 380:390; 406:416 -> 4.0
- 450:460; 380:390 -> 3.9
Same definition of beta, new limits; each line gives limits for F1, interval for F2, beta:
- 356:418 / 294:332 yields 40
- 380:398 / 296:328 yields 14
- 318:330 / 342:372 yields 10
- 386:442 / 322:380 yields 42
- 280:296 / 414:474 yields 13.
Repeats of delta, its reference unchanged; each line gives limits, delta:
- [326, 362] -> 351.7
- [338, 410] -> 362.8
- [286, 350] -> 328.5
